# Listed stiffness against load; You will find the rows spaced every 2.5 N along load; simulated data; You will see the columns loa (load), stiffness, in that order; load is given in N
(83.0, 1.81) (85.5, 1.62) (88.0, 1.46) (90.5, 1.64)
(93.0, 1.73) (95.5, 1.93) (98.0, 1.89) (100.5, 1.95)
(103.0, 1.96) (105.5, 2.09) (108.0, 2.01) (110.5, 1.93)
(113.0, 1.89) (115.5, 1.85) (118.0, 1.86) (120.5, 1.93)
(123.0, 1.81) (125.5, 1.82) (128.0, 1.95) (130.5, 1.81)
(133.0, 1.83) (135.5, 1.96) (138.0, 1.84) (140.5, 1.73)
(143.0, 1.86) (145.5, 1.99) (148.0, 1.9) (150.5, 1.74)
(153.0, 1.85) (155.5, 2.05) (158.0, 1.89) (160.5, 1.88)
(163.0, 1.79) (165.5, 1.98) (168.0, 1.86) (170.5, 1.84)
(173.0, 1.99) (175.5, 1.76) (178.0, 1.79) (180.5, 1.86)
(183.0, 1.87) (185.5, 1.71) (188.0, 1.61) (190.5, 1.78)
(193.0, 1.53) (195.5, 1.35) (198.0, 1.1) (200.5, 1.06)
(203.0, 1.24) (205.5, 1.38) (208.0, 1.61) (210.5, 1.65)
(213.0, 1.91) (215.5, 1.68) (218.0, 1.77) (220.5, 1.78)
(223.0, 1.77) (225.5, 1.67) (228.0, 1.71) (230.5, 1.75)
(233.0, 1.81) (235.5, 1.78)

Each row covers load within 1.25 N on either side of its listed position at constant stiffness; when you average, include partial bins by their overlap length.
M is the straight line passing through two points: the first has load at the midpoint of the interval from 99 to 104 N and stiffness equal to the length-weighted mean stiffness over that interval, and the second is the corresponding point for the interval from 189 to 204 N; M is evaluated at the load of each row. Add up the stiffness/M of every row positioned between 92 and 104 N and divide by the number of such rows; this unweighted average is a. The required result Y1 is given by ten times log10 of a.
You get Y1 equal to -0.2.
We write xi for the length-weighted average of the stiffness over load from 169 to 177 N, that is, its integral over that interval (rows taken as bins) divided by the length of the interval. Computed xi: 1.86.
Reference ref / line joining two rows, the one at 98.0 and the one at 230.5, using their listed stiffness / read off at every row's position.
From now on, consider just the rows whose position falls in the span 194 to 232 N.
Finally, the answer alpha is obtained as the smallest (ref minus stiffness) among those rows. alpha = -0.142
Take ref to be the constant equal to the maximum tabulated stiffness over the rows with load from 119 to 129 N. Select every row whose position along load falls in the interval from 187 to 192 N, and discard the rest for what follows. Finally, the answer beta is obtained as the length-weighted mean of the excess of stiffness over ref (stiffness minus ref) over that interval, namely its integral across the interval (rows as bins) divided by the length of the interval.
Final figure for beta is -0.26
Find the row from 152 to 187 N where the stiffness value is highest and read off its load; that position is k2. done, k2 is 155.5 N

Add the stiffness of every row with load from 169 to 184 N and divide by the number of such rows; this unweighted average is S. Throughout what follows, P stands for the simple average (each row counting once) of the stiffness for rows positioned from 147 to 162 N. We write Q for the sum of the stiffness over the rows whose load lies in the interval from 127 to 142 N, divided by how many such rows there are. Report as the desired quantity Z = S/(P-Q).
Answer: 58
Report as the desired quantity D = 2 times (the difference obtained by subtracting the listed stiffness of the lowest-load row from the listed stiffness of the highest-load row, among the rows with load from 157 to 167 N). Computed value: 0.18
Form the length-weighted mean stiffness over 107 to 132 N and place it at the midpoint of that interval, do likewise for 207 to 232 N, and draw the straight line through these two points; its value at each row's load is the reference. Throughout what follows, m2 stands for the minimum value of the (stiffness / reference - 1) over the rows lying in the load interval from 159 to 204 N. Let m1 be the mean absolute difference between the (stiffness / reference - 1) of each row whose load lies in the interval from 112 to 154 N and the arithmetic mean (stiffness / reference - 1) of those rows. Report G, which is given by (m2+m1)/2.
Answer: -0.18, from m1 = 0.03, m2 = -0.40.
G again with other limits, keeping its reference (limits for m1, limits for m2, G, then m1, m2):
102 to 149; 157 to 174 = 0.01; 0.03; -0.02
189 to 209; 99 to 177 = 0.02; 0.11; -0.07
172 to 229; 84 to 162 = -0.07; 0.11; -0.24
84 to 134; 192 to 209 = -0.17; 0.06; -0.40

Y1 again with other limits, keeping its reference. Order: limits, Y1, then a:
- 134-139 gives 0.4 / 1.10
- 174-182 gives 0.9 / 1.23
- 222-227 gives 1.7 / 1.47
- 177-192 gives 0.9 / 1.24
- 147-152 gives 0.4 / 1.10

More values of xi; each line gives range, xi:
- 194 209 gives 1.29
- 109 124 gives 1.88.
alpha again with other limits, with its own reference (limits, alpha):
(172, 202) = -0.179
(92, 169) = -0.221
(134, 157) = -0.221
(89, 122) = -0.208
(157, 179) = -0.179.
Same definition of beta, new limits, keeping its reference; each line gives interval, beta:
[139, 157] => -0.08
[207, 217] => -0.23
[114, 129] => -0.08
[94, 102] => -0.03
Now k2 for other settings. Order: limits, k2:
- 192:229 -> 213.0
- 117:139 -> 135.5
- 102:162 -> 105.5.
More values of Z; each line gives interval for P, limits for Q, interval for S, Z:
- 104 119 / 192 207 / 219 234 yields 3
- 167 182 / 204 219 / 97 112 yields 11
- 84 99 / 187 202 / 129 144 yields 6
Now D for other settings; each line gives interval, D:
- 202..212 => 0.82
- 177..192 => -0.02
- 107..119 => -0.30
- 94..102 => 0.04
